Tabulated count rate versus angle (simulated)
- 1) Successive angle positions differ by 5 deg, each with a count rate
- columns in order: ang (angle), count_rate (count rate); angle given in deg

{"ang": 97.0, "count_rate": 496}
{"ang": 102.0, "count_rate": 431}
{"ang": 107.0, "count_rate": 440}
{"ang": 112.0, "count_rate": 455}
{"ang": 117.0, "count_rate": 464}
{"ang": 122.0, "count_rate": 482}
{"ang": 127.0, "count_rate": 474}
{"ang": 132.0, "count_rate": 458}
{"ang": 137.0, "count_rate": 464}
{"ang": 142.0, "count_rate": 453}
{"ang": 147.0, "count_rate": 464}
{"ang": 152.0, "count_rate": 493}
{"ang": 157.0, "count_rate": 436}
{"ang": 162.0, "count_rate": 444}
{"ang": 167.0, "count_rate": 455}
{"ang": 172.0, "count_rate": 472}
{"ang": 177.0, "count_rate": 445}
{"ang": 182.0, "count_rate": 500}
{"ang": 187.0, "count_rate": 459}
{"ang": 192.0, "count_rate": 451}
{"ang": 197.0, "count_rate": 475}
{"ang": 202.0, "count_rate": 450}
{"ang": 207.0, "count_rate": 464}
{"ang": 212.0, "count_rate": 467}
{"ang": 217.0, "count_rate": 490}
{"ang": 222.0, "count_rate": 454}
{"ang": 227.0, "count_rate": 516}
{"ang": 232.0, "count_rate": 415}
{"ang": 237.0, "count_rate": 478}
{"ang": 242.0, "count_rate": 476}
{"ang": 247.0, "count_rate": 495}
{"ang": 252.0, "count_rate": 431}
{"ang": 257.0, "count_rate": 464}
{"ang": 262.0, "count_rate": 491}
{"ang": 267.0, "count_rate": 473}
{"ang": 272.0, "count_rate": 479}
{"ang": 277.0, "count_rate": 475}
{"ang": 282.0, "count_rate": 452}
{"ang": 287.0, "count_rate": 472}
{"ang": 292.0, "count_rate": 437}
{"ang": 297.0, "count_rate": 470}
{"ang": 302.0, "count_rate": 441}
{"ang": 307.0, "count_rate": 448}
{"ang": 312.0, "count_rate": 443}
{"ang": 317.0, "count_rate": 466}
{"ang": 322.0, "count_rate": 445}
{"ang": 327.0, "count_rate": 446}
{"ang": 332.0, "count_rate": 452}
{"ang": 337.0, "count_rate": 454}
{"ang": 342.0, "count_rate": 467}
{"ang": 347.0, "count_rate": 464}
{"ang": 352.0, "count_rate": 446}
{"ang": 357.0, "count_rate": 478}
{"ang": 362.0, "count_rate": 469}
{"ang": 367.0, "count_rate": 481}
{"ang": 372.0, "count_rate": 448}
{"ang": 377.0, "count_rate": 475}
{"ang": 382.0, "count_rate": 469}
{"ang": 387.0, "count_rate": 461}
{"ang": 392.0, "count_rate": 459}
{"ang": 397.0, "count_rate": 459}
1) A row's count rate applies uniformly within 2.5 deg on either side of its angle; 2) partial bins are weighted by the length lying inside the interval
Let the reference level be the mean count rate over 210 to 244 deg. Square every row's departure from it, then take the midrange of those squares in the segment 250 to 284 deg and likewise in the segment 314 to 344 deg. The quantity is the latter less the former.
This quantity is -455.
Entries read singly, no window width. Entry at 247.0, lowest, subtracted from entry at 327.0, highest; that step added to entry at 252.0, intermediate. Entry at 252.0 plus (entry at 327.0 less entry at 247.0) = 382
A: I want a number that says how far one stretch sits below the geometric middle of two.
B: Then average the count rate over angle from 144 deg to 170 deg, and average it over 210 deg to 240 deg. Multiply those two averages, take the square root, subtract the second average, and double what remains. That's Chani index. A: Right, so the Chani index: -12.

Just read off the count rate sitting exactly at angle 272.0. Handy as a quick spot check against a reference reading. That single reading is 479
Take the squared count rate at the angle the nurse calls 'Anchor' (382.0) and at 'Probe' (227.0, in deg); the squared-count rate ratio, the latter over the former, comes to 1.21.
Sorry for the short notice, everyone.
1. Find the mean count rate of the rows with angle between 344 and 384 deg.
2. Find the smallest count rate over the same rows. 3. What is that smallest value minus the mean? -20.2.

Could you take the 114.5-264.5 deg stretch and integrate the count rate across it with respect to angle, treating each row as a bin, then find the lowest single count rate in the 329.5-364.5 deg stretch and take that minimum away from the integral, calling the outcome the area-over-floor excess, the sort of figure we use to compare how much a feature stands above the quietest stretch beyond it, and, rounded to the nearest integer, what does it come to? 69454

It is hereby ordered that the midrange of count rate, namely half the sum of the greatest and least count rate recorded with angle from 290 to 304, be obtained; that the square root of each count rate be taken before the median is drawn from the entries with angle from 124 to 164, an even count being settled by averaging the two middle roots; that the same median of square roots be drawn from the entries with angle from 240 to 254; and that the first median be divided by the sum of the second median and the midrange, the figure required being 0.0452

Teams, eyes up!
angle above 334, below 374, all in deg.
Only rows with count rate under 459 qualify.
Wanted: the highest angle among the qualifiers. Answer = 372.0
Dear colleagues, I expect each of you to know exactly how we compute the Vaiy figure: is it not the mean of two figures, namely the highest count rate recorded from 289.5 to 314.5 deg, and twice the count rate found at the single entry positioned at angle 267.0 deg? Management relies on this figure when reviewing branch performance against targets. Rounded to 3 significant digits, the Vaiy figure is 708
